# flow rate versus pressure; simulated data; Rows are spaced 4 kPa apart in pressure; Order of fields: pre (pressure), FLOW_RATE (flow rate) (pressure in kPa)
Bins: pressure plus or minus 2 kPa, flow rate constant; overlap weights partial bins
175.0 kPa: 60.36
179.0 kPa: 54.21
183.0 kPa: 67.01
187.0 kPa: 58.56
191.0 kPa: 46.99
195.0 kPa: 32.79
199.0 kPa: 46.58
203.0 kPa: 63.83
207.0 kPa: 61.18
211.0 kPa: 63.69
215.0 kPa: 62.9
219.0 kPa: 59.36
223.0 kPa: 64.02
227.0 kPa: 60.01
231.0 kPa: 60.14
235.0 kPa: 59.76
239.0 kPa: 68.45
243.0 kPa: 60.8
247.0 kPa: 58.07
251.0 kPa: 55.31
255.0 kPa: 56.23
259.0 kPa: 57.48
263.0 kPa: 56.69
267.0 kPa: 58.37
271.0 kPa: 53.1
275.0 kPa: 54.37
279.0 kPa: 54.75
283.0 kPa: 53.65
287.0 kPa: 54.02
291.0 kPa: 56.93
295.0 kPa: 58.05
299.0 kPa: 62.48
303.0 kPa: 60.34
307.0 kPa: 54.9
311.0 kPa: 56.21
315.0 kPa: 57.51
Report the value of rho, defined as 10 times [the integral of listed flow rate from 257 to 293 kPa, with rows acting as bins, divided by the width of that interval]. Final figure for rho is 555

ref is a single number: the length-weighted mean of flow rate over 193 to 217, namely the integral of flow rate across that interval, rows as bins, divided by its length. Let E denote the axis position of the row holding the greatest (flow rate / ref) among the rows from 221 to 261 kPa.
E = 239.0 kPa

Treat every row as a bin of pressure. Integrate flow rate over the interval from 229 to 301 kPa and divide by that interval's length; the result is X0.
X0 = 57.7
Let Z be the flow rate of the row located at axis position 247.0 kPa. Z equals 58.07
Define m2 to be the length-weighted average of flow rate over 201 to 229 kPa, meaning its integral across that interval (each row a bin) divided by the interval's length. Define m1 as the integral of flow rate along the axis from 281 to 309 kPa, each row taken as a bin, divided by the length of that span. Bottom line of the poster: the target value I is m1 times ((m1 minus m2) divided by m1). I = -5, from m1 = 57.2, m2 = 62.1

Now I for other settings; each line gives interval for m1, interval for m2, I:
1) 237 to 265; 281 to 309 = 2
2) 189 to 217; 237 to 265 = -5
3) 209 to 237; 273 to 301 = 5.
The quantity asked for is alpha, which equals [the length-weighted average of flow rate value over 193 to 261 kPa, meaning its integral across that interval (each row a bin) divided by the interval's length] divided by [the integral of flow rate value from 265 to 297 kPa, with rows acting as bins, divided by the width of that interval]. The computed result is 1.05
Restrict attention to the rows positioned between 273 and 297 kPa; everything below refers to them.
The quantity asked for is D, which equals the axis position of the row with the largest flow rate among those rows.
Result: 295.0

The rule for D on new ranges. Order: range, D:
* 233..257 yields 239.0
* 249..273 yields 267.0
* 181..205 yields 183.0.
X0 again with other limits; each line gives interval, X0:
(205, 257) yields 60.8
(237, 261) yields 59.4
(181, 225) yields 57.0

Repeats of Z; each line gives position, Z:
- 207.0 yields 61.18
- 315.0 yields 57.51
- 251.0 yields 55.31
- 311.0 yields 56.21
